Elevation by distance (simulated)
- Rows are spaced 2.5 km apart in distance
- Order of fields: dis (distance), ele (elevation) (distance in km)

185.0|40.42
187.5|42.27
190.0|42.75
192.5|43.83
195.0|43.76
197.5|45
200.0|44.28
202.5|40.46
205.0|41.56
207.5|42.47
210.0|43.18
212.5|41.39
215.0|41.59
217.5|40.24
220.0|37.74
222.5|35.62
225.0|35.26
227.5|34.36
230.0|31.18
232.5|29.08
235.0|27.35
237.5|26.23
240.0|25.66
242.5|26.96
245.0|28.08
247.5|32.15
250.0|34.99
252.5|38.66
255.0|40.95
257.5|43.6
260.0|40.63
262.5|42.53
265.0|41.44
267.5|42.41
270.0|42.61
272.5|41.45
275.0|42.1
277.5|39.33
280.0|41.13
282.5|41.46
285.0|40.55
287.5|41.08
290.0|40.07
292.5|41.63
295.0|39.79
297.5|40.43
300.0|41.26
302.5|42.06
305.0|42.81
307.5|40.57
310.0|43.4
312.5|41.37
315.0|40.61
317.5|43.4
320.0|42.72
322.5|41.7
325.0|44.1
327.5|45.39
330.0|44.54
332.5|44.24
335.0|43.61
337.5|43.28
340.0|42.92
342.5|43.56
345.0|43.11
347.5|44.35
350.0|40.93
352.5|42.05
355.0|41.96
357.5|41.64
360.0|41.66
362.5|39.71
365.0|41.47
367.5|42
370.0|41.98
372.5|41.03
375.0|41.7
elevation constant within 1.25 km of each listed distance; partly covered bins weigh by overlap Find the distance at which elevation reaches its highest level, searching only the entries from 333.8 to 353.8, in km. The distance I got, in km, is 347.5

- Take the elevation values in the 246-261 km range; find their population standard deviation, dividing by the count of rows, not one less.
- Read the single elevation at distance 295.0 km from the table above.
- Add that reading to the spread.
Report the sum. 43.6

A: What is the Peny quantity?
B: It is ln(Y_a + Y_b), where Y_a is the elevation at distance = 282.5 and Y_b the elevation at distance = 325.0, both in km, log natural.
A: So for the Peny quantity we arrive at 4.45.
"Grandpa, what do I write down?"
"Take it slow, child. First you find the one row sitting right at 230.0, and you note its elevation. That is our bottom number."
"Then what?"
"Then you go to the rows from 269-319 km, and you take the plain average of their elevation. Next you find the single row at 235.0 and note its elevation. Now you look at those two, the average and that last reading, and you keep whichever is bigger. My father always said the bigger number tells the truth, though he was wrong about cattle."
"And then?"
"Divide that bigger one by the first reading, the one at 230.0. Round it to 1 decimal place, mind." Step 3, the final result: 1.3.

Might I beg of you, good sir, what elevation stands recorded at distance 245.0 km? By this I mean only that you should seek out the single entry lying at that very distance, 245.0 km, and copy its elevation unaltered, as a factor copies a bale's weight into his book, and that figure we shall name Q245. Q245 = 28.08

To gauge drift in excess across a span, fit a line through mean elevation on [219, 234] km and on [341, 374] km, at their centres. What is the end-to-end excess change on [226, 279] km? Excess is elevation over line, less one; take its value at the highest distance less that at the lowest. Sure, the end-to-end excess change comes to 0.05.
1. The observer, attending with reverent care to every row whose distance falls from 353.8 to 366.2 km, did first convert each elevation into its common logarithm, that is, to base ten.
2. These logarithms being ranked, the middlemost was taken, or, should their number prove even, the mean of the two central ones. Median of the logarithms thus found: 1.62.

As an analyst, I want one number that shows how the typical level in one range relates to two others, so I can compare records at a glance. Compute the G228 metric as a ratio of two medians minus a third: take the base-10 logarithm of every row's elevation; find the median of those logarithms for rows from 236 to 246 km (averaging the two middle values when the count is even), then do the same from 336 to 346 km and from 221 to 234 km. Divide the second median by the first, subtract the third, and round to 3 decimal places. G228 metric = -0.388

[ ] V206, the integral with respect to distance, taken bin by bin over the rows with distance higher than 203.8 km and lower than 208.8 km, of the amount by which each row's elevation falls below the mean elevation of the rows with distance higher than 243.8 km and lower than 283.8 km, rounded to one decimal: -12.1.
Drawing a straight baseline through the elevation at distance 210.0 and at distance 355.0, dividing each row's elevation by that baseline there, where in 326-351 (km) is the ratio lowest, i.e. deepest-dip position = 350.0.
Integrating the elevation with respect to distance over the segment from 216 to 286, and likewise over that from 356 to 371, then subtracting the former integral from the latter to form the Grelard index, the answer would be -1938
